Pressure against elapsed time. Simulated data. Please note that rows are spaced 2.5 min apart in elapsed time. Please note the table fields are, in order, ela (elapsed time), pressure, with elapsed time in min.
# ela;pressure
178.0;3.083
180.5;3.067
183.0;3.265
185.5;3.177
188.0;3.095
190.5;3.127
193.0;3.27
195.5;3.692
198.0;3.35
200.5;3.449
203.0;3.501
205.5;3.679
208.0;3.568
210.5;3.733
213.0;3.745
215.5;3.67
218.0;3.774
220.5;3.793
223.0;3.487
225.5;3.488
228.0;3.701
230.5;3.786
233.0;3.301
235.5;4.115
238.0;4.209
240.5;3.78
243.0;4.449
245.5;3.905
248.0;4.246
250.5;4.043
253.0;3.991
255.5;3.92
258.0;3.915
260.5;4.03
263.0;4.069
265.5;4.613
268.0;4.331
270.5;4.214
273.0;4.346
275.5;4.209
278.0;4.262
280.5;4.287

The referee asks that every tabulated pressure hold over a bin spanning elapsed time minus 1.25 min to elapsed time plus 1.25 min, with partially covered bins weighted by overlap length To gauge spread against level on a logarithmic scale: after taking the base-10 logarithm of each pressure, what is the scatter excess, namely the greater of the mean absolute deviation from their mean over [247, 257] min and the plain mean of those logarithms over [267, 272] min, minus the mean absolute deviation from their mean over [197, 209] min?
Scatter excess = 0.619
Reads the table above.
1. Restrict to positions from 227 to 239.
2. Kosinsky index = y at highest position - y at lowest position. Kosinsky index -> 0.51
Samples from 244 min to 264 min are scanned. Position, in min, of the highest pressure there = 248.0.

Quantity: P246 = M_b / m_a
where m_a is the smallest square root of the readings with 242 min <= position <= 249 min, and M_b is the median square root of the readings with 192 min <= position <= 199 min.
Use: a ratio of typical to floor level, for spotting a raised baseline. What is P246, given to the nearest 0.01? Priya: 0.93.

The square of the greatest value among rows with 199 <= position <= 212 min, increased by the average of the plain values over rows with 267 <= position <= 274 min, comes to 18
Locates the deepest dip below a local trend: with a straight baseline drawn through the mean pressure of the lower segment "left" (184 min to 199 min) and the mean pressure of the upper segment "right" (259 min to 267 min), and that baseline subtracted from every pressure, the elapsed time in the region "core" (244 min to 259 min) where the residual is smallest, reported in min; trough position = 258.0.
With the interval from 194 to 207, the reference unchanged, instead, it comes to 198.0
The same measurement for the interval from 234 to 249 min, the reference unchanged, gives 240.5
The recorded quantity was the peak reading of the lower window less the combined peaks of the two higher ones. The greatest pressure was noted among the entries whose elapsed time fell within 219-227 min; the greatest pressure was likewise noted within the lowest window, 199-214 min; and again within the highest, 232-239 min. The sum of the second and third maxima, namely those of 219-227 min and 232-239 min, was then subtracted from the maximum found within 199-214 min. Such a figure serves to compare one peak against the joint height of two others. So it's -4.3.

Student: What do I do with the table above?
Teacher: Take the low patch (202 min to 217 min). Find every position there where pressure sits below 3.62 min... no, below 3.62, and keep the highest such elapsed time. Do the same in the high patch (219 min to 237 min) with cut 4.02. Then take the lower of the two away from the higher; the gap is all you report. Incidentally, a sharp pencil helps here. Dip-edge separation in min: 25.0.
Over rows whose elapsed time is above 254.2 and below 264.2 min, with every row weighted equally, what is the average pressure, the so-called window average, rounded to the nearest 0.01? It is 3.98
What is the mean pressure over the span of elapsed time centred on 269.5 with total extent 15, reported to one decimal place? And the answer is 4.3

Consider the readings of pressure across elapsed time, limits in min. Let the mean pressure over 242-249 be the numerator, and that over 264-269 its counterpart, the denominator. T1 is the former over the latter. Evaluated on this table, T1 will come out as 0.94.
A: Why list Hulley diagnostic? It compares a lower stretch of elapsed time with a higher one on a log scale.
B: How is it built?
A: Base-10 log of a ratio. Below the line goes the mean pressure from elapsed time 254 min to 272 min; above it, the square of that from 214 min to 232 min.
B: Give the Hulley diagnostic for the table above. 0.51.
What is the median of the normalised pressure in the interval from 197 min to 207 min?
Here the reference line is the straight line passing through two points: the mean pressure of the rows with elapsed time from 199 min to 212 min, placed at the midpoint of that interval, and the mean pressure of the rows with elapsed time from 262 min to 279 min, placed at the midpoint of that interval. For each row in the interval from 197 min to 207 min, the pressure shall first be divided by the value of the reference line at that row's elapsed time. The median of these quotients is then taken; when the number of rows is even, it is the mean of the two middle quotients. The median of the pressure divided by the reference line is 0.98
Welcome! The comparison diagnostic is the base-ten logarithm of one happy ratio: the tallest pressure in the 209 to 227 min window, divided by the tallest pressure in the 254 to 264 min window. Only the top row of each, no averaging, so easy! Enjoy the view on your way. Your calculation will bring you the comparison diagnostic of -0.03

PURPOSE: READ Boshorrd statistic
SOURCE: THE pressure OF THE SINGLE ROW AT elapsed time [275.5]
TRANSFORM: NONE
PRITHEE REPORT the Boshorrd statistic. 4.209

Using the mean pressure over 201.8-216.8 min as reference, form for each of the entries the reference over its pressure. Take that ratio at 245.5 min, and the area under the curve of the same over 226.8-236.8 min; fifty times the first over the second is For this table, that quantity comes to 4.7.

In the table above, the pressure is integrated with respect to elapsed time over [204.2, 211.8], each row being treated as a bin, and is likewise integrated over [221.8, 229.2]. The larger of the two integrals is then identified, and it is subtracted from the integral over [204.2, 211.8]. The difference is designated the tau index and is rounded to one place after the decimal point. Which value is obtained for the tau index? 0.0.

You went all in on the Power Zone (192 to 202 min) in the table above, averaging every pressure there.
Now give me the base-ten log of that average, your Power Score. 0.54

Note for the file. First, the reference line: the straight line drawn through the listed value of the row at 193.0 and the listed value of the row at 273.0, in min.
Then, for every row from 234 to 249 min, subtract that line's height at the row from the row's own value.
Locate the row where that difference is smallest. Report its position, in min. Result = 240.5 min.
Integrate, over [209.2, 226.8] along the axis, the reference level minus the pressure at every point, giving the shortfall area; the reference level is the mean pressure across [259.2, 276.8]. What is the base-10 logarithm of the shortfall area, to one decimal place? 1.0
